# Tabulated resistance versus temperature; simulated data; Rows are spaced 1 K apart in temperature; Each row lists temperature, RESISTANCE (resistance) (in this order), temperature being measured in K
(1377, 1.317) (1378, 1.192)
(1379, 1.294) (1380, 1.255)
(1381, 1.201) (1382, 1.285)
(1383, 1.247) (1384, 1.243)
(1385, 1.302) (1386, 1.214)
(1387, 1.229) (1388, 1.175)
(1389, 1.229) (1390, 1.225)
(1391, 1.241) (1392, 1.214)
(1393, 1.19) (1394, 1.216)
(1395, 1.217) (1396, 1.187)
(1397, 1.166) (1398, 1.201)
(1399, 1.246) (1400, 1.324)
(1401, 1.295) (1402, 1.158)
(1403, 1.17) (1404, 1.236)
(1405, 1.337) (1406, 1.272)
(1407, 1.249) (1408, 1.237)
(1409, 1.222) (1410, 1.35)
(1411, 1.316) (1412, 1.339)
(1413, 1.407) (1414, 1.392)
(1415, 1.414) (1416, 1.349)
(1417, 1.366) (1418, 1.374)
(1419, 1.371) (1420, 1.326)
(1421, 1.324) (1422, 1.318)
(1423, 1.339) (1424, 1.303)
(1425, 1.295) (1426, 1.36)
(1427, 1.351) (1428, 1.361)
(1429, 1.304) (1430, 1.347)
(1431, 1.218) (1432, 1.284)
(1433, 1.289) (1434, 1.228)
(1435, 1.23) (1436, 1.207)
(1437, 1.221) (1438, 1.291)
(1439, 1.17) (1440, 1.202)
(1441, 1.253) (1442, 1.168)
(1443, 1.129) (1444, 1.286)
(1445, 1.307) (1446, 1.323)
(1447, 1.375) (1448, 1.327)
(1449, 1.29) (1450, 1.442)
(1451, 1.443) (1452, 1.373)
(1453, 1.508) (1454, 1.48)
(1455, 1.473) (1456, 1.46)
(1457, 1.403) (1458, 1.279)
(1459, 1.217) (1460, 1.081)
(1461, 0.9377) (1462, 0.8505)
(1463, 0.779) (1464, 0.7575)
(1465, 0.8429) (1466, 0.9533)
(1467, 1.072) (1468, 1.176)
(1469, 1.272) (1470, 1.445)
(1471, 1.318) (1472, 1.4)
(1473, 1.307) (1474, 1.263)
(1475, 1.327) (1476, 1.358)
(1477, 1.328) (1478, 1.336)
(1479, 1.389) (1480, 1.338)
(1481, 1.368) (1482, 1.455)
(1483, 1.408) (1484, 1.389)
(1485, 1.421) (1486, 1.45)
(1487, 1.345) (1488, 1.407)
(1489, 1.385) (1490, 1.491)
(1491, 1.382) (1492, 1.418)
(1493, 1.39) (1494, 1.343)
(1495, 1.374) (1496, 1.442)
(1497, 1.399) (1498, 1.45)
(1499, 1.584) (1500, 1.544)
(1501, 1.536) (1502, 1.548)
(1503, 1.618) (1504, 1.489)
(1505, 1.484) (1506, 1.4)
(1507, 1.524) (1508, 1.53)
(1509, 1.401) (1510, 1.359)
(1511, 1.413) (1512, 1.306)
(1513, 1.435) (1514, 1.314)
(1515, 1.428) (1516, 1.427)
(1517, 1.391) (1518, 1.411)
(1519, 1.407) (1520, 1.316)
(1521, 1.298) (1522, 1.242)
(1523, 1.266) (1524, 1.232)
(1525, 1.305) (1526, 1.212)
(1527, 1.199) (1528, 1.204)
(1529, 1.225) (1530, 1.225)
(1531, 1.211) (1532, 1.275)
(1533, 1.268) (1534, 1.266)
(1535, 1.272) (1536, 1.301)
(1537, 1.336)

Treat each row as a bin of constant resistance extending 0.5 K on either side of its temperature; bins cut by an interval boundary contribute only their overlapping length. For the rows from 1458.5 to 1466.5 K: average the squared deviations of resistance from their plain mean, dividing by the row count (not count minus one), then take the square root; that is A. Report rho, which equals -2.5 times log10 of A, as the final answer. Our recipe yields 2.1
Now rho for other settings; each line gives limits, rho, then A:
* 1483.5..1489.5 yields 3.7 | 0.033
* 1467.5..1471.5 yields 2.5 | 0.097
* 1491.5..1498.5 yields 3.6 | 0.035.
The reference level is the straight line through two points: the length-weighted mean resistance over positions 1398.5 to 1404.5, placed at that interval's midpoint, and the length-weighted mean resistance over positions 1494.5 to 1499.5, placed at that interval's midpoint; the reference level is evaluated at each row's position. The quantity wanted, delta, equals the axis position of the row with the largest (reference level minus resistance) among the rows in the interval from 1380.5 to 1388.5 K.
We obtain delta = 1388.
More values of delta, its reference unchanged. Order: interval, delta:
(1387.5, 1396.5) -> 1396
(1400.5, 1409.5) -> 1402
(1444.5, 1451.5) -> 1449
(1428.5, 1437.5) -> 1436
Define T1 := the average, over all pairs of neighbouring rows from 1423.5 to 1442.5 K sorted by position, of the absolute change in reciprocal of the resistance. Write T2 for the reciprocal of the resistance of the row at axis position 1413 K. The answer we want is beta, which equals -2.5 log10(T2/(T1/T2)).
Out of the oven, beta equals -3.07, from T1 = 0.0298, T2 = 0.71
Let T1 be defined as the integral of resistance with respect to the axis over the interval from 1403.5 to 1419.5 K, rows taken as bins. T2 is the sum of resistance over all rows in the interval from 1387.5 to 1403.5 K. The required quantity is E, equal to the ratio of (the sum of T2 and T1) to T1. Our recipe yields 1.92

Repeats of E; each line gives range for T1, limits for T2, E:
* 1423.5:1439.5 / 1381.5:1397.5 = 1.96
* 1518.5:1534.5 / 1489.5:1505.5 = 2.17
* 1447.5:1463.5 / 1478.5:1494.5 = 2.10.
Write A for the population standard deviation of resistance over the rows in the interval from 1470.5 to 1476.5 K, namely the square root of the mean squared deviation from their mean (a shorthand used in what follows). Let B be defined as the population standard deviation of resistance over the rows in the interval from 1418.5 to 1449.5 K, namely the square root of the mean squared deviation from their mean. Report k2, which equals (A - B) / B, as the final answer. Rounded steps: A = 0.04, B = 0.064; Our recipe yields -0.3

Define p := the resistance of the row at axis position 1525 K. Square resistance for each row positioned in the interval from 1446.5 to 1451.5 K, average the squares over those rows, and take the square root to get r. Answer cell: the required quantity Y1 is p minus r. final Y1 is -0.07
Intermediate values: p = 1.305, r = 1.38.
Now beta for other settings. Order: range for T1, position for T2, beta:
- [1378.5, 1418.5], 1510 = -3.28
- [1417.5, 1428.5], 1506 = -4.11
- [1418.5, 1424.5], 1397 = -4.44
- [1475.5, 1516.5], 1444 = -3.27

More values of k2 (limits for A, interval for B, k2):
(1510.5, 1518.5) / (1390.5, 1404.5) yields 0.1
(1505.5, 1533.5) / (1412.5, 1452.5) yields 0.3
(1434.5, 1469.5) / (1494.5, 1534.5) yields 0.7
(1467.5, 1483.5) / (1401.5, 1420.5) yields -0.1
